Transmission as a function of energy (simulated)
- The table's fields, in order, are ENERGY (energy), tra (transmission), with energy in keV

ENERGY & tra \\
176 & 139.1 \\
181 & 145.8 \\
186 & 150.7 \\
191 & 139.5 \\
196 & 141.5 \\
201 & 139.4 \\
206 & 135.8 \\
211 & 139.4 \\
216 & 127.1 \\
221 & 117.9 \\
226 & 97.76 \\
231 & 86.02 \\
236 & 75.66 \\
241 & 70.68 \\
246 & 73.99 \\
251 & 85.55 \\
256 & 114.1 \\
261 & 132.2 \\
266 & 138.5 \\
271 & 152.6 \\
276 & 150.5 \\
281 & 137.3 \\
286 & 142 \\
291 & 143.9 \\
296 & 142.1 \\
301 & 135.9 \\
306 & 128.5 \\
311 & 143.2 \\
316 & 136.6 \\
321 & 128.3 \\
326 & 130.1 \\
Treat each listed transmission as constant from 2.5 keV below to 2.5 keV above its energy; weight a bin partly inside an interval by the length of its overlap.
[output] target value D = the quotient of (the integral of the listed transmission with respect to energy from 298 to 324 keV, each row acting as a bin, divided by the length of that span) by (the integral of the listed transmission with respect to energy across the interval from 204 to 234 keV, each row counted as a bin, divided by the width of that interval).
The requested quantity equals 1.16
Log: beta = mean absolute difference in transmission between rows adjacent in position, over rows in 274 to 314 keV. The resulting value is 7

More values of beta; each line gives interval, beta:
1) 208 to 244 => 11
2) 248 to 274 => 17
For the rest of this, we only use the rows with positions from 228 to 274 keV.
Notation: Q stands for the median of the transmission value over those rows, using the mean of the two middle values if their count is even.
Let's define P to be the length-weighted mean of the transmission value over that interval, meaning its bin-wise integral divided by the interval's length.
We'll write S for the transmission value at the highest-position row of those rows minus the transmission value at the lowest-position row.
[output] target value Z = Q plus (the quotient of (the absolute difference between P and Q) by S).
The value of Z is 86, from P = 104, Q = 86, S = 67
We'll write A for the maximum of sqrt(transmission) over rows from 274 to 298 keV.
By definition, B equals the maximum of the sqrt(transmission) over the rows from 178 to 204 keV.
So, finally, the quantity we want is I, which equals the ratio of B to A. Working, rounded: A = 12.3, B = 12.3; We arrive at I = 1.00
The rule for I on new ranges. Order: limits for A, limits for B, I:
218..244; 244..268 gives 1.08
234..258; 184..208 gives 1.15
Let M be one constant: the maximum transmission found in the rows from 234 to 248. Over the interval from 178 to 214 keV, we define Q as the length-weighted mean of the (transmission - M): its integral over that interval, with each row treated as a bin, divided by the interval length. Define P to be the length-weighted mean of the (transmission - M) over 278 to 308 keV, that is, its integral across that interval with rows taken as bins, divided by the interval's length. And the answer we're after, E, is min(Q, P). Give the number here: 63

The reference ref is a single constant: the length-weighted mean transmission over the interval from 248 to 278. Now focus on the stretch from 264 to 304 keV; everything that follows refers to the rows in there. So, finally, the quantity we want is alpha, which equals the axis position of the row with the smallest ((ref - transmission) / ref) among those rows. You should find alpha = 271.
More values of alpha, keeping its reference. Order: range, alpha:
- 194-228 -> 196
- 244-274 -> 271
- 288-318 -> 291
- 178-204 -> 186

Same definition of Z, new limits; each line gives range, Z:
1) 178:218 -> 139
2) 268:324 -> 142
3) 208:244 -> 98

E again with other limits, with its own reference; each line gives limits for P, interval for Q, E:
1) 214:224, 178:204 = 45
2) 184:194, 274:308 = 64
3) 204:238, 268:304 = 36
